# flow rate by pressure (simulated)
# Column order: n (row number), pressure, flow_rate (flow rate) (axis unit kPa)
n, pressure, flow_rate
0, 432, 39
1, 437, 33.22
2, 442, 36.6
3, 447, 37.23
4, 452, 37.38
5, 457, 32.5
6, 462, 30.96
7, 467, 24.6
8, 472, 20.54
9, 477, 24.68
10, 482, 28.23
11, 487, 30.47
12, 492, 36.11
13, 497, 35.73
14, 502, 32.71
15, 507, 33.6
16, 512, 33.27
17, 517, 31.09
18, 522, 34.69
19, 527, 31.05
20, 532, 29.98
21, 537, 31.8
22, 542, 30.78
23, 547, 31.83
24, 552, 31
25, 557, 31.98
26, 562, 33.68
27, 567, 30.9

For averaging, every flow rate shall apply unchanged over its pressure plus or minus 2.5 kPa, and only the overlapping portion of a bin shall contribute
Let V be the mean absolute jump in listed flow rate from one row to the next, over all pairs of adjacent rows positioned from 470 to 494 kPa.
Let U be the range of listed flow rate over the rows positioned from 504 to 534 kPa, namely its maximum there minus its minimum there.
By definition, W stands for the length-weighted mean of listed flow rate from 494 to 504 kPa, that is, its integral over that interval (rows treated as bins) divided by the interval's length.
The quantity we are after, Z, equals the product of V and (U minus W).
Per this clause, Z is -116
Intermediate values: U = 4.7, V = 3.9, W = 34.4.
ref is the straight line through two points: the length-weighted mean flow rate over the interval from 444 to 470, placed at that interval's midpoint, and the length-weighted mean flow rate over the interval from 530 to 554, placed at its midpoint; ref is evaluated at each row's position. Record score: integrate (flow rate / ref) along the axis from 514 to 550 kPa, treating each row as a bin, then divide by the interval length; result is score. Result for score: 1.01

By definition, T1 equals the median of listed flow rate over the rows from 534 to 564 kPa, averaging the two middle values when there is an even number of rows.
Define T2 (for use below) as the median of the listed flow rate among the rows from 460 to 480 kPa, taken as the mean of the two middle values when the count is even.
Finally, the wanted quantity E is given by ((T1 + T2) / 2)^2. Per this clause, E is 797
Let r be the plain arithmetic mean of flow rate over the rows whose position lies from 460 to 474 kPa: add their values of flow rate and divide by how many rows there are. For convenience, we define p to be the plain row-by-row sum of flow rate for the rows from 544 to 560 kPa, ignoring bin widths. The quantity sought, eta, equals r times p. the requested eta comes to 2405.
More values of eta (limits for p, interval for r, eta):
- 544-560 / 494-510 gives 3225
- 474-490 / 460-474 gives 2115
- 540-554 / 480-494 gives 2958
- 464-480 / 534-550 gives 2197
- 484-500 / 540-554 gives 3192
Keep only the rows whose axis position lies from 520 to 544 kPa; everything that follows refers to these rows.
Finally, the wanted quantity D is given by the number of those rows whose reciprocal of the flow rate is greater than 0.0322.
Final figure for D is 3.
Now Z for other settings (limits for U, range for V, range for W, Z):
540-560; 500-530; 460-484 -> -52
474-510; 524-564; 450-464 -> -27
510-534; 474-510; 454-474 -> -60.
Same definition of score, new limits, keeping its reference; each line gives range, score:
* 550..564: 1.04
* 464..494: 0.85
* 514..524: 1.04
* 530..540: 0.99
